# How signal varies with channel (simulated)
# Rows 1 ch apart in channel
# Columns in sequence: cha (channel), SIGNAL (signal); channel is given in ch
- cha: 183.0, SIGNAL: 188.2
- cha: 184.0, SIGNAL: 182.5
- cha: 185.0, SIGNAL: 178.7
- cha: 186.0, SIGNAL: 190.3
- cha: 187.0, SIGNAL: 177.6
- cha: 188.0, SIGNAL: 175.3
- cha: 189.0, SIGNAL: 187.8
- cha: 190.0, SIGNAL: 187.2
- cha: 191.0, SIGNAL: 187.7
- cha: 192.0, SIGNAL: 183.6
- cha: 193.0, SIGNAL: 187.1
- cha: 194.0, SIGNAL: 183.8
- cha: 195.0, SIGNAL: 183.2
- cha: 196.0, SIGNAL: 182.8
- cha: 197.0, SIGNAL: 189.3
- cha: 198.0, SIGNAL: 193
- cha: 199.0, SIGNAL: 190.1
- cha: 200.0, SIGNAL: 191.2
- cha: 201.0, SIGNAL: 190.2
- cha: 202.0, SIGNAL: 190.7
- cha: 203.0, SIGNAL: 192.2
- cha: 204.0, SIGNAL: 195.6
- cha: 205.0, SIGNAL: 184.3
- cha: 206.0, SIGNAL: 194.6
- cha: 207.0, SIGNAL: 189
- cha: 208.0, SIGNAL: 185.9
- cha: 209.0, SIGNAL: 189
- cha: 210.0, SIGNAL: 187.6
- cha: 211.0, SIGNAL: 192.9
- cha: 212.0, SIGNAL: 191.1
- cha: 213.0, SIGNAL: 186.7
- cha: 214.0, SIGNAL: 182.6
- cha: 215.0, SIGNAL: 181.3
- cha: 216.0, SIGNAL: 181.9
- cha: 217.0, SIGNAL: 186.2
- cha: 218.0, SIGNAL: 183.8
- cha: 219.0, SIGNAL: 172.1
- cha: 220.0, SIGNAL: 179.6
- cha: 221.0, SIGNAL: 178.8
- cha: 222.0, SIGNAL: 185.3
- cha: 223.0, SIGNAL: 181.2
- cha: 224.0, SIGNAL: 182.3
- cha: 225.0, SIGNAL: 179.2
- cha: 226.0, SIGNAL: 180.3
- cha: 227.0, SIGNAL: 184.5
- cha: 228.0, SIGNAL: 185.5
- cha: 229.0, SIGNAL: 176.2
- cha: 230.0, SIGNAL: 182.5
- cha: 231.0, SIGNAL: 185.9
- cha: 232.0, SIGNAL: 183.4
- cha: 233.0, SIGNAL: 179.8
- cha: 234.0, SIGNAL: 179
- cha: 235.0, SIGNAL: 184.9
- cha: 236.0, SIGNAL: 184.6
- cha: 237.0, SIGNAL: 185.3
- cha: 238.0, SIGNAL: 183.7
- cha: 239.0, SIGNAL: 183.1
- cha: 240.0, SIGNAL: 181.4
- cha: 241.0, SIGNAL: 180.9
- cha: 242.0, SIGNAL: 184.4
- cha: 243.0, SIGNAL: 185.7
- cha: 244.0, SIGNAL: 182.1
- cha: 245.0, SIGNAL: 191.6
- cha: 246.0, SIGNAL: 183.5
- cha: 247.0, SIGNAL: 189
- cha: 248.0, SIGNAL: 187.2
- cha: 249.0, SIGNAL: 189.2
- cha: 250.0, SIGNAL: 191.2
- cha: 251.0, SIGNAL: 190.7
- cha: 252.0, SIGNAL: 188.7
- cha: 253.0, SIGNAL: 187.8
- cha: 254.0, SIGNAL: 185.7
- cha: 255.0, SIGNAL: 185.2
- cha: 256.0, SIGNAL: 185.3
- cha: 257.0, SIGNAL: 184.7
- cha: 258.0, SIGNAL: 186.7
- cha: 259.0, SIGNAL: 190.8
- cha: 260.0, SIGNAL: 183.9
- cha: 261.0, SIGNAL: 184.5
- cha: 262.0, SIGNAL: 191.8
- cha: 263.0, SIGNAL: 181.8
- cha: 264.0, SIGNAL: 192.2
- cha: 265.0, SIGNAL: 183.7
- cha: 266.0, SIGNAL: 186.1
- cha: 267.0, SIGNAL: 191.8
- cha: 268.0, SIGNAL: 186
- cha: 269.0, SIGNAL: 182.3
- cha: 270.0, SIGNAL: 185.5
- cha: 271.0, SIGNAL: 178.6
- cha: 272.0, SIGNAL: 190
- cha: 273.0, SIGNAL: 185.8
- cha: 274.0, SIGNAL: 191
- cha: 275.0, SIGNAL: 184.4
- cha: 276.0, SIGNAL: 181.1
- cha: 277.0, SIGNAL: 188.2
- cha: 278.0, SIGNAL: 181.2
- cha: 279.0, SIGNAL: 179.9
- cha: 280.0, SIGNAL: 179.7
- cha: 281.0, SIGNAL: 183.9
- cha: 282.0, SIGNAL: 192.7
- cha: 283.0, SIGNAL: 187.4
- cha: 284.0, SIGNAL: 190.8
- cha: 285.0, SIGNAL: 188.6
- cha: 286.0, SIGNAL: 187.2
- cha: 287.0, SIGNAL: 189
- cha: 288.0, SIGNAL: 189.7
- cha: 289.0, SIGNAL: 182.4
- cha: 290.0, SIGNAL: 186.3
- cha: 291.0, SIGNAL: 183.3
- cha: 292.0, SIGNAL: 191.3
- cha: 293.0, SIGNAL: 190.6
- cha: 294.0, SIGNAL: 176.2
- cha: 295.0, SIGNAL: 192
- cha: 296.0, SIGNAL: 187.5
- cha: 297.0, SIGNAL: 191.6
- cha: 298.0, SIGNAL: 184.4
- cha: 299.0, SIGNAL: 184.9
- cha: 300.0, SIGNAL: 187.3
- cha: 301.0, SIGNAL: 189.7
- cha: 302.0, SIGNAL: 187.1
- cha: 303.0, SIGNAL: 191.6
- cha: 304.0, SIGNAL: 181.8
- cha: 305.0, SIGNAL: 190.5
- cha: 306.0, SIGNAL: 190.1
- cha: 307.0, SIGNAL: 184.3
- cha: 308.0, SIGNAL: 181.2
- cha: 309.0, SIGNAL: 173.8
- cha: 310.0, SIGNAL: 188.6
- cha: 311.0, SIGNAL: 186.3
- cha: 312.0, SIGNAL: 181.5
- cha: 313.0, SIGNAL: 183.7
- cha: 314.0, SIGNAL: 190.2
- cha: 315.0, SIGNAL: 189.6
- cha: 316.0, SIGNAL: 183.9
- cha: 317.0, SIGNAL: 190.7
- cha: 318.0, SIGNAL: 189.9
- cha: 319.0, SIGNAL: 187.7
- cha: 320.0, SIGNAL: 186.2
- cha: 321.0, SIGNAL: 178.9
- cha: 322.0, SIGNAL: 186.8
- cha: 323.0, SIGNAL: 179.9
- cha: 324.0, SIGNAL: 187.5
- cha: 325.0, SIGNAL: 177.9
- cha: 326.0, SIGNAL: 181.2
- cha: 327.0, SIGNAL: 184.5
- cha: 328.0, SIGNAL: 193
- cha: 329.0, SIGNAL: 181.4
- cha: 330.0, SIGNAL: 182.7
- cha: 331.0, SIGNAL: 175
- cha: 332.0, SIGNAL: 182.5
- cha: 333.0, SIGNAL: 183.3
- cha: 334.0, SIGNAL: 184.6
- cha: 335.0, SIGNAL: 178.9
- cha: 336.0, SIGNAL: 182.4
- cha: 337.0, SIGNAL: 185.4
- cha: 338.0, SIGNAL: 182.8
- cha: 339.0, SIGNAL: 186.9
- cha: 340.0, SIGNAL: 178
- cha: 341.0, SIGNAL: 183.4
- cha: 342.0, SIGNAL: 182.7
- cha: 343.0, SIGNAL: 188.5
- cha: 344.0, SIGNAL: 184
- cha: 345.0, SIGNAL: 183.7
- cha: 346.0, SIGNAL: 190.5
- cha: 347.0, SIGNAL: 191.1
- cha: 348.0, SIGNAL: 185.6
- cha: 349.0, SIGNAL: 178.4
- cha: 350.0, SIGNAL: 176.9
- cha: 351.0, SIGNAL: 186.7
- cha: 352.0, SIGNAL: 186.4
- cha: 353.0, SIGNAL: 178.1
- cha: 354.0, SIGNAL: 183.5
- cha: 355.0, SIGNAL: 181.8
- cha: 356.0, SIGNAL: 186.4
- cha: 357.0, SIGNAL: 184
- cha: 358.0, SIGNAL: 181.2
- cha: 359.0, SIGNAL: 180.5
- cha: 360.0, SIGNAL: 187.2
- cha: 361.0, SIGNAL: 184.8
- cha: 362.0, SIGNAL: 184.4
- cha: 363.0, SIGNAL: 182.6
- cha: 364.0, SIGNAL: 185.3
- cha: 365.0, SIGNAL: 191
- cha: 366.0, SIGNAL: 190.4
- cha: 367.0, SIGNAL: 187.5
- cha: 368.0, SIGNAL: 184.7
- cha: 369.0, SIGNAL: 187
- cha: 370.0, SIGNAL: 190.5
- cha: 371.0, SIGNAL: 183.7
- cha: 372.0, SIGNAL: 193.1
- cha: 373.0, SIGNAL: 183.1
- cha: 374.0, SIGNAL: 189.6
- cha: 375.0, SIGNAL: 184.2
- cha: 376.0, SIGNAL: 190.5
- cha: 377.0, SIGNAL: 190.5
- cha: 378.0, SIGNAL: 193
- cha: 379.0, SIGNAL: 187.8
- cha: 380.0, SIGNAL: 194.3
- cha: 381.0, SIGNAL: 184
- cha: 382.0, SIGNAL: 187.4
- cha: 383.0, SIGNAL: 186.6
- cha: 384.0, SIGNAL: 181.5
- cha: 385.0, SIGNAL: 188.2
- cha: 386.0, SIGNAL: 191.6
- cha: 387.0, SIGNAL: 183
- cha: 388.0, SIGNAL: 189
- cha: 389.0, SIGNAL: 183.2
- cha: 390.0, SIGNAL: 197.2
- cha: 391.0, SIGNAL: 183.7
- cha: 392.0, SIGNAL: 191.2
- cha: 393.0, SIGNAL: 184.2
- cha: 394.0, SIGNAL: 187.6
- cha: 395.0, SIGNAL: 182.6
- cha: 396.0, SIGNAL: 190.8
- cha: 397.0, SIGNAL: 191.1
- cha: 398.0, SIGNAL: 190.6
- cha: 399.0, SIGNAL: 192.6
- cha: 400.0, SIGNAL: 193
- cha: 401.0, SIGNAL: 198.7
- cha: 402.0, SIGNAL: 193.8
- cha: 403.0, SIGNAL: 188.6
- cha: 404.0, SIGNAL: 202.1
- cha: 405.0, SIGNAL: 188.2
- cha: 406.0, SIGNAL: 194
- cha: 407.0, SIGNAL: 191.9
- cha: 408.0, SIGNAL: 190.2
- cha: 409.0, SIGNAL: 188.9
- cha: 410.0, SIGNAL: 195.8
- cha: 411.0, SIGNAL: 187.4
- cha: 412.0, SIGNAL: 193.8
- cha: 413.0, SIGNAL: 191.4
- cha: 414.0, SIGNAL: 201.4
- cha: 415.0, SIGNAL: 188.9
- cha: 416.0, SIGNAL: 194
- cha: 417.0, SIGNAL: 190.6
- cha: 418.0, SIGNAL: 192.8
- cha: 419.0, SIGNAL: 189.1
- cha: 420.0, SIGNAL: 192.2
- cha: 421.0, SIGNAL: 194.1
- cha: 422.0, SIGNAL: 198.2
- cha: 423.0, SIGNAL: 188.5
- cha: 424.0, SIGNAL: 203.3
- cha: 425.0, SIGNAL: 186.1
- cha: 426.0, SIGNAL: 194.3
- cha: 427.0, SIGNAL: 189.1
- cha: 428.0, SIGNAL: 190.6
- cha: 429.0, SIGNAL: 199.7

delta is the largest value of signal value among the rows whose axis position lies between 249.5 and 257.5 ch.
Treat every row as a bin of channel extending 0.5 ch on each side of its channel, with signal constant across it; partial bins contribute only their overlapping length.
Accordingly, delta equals 191.2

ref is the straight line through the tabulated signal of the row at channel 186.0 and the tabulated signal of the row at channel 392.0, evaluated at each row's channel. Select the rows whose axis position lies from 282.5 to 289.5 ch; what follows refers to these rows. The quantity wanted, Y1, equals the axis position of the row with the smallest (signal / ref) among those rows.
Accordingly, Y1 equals 289.0 ch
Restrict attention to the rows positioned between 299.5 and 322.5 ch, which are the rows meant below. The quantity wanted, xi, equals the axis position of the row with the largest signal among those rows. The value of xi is 303.0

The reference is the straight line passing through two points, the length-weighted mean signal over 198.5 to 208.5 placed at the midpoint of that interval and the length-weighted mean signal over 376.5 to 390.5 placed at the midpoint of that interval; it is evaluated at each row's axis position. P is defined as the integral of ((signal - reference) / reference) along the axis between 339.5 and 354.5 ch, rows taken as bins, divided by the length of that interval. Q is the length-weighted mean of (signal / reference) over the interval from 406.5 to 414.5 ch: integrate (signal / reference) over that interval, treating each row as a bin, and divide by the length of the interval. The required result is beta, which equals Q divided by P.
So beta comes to -39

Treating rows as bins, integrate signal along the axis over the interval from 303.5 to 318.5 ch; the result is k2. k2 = 2786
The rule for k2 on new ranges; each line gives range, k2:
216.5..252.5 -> 6613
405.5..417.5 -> 2308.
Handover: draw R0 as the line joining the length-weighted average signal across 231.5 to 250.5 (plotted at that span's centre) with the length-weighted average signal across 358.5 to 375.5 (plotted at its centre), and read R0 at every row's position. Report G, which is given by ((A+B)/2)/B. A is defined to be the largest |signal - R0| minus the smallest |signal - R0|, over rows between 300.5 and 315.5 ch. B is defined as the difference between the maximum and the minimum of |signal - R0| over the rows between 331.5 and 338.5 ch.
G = 1.4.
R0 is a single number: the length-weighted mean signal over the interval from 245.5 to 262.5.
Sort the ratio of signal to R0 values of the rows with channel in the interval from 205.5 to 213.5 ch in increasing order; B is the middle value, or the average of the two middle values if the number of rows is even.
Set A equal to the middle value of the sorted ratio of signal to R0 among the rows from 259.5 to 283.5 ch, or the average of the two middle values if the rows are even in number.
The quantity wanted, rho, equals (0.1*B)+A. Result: 1.09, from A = 0.99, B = 1.01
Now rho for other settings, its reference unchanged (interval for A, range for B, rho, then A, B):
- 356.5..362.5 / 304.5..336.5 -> 1.08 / 0.98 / 0.98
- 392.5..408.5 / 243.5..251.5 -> 1.12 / 1.02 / 1.01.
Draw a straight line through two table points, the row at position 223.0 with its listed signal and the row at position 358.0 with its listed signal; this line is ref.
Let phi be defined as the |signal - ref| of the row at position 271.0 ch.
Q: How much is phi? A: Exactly 3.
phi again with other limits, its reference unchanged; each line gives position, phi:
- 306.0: 9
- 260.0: 3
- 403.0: 7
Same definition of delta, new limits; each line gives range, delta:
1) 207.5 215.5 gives 192.9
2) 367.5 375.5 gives 193.1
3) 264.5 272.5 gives 191.8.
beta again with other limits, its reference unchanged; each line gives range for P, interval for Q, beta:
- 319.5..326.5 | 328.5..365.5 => -29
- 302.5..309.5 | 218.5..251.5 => -41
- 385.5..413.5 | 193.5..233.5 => 77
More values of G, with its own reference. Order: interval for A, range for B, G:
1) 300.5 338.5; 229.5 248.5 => 1.4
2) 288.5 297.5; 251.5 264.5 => 1.1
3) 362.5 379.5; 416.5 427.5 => 0.7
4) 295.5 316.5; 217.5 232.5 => 1.0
